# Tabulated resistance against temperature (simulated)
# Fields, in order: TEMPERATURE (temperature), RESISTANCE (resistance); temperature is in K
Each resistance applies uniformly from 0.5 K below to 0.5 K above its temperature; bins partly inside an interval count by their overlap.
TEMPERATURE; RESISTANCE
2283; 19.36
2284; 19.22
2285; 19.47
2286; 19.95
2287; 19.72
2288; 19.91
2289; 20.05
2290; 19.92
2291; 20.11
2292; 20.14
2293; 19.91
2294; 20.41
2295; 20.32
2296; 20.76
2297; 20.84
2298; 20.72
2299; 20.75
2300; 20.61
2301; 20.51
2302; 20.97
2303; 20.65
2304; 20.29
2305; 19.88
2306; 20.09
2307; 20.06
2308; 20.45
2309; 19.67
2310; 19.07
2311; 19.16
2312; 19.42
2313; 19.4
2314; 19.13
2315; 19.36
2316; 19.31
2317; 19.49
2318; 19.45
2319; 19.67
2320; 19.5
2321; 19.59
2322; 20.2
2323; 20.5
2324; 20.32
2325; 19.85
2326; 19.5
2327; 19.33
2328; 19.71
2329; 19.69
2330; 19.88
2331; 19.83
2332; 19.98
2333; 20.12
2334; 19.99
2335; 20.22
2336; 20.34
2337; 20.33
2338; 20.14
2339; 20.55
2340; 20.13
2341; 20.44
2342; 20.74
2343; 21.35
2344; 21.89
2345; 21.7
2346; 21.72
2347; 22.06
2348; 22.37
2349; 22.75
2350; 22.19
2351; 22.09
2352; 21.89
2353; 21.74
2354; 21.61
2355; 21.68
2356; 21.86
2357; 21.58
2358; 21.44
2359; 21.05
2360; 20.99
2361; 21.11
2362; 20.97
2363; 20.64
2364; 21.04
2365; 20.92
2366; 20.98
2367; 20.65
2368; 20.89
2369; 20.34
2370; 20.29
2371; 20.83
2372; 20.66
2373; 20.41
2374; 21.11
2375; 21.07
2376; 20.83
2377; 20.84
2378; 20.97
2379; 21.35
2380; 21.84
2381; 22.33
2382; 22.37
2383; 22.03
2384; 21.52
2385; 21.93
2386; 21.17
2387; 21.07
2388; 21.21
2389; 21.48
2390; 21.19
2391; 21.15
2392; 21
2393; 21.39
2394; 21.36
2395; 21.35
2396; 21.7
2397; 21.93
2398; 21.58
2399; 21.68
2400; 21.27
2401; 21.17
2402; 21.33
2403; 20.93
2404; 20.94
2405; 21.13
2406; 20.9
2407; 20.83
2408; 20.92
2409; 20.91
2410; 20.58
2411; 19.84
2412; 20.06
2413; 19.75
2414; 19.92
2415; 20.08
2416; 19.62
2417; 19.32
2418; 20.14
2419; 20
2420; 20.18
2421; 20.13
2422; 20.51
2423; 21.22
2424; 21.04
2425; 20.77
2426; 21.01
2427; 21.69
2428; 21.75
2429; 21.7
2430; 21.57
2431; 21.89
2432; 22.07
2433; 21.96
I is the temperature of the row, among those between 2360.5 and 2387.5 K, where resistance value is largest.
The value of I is 2382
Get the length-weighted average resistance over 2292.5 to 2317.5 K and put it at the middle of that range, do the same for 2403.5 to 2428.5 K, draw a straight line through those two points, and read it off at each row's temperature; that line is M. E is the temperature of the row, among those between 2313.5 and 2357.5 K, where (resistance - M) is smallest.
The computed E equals 2314 K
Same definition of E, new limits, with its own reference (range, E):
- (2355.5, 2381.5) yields 2370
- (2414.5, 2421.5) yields 2417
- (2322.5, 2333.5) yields 2327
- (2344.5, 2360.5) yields 2360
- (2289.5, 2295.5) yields 2293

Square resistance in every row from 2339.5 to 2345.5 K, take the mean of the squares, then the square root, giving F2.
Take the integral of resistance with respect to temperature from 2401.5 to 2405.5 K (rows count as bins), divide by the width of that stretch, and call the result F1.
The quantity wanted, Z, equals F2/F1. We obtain 1.00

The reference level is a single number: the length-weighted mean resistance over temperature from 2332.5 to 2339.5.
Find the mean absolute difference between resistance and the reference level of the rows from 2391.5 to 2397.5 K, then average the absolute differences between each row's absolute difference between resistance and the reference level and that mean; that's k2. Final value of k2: 0.24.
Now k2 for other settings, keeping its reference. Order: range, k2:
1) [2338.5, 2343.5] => 0.29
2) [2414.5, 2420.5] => 0.28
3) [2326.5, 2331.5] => 0.14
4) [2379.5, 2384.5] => 0.27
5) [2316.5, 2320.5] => 0.07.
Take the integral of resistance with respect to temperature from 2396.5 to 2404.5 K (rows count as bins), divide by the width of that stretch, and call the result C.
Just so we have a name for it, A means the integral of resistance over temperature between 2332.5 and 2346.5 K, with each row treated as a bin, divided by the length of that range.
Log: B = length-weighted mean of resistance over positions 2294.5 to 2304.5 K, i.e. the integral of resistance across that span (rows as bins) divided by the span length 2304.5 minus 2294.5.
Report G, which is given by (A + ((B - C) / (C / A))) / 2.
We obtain 10.0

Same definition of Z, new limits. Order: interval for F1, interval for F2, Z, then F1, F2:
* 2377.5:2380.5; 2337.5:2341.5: 0.95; 21.4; 20.3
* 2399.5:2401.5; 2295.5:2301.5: 0.98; 21.2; 20.7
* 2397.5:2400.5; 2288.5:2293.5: 0.93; 21.5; 20.0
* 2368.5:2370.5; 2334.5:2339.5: 1.00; 20.3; 20.3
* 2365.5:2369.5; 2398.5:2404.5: 1.02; 20.7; 21.2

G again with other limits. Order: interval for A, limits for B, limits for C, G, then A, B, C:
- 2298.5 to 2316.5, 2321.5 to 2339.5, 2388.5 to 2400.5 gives 9.3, 19.9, 20.0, 21.4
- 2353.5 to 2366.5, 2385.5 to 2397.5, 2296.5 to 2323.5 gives 11.3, 21.2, 21.3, 20.0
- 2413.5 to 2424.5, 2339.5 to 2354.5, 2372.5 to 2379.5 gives 10.4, 20.2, 21.6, 20.9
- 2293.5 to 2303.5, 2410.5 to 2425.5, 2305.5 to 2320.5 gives 10.7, 20.7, 20.2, 19.5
